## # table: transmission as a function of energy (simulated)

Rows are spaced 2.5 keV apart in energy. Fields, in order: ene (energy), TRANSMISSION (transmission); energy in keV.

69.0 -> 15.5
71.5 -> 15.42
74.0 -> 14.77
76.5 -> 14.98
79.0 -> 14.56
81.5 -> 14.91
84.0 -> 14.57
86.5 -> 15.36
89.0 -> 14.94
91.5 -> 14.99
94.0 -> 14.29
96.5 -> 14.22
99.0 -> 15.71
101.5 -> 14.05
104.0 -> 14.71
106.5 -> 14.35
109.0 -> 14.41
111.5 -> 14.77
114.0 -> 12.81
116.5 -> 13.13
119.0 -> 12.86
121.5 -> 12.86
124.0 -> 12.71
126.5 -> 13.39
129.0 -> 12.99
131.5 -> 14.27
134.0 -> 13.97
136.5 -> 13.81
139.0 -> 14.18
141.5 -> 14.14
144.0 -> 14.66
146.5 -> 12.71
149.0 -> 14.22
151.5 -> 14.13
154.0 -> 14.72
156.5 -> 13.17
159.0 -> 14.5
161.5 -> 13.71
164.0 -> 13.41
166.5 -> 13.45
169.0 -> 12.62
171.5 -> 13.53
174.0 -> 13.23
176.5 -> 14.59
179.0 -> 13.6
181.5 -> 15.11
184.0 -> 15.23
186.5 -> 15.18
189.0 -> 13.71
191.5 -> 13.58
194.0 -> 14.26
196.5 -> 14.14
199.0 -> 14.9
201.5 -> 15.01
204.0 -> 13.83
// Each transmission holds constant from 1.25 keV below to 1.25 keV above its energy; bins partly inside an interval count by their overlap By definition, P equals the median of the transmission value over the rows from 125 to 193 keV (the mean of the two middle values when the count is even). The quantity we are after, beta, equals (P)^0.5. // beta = 3.72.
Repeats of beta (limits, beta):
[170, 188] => 3.82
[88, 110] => 3.80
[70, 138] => 3.79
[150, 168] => 3.70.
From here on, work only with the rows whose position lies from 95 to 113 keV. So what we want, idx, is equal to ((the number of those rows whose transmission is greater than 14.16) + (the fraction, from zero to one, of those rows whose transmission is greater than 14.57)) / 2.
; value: 3.2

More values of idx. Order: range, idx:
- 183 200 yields 2.2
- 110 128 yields 0.6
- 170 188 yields 2.3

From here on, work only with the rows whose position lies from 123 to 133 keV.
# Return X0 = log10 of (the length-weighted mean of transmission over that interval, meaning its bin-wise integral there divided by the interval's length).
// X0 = 1.126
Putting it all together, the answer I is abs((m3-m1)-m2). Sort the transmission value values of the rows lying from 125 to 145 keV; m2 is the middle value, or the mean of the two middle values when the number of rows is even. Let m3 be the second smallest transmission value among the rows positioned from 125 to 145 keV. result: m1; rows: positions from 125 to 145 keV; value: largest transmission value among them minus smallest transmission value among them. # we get 2.3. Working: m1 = 1.67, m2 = 14.1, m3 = 13.39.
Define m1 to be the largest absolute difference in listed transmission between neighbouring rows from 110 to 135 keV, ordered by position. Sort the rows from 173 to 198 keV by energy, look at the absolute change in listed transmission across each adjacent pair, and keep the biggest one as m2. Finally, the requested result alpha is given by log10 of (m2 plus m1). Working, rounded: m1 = 1.96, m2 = 1.51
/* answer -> 0.54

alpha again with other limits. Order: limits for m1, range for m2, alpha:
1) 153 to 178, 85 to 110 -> 0.51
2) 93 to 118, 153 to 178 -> 0.55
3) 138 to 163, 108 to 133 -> 0.59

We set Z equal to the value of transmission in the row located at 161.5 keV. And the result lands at 13.71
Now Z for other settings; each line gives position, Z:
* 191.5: 13.58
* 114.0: 12.81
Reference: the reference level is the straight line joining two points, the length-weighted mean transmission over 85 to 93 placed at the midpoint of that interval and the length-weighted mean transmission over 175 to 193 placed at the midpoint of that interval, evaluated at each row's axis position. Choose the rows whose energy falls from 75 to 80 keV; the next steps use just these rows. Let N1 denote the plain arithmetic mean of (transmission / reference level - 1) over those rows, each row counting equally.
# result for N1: -0.02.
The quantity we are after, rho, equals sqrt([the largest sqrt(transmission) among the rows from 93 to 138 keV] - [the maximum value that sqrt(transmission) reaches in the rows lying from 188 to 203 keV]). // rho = 0.299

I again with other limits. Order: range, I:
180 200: 2.5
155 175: 2.1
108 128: 2.2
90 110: 1.8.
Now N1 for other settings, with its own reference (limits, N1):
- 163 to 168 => -0.08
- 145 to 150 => -0.08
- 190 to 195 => -0.03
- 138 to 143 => -0.04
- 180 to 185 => 0.05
